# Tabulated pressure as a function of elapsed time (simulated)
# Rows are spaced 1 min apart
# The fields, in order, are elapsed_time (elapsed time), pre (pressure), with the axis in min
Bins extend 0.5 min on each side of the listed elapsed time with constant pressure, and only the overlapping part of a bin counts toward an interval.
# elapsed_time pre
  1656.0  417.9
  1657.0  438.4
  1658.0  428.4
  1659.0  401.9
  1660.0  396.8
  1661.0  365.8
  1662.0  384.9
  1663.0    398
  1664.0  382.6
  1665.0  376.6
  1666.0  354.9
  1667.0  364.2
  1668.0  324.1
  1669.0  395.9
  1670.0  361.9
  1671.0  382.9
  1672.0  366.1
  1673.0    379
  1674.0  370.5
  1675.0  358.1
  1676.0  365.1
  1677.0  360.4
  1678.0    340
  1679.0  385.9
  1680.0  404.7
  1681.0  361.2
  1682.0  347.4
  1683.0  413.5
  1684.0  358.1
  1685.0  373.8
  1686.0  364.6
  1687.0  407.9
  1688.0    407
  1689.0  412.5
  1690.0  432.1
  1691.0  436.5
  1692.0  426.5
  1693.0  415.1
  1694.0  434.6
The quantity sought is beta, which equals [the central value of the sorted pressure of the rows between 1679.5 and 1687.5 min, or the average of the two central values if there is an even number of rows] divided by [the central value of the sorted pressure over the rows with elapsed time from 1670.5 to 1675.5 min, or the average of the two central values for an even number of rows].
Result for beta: 1.00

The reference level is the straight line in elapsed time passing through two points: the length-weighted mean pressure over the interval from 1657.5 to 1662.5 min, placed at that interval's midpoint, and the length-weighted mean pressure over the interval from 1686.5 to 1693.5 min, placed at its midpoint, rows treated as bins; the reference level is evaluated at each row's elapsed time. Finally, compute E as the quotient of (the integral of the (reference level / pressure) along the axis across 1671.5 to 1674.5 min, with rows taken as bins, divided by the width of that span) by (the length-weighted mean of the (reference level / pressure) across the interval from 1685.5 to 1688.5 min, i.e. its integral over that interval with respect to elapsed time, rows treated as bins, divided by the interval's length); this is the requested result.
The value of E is 1.03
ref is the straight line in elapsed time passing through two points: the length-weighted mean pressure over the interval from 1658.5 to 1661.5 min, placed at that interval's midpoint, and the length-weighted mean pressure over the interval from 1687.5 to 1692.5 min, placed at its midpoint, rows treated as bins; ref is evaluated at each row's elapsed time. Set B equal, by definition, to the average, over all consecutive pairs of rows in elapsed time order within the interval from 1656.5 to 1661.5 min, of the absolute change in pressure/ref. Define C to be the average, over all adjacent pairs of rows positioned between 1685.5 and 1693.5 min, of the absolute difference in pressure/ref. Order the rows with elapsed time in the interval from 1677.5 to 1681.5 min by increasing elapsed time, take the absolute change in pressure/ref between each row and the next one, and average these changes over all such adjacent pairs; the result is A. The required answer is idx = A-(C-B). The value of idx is 0.105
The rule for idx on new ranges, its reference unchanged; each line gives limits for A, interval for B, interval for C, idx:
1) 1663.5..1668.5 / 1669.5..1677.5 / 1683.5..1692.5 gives 0.048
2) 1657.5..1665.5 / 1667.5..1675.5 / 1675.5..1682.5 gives 0.047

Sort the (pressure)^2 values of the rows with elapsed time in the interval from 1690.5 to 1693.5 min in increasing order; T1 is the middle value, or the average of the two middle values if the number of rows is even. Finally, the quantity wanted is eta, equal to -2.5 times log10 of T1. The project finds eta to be -13.1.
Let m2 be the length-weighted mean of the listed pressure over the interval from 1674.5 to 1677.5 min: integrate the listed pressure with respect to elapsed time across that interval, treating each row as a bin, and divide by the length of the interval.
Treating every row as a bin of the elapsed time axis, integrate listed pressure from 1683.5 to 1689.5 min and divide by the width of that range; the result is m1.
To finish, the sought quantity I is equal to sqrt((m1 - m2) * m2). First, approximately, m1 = 387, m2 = 361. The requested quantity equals 97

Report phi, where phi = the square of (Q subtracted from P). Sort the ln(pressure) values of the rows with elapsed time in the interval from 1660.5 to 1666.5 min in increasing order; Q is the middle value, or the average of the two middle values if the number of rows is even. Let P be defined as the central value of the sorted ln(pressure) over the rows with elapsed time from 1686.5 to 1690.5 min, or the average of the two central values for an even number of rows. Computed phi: 0.0060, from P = 6.02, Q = 5.94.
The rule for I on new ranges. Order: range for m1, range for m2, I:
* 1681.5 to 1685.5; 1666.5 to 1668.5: 100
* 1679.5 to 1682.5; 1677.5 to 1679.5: 54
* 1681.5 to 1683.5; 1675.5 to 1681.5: 63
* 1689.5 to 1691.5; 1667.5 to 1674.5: 156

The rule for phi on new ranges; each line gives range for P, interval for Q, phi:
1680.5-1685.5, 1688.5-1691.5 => 0.0321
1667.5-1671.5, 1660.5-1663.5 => 0.0011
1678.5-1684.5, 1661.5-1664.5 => 0.0009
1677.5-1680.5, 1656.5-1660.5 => 0.0053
